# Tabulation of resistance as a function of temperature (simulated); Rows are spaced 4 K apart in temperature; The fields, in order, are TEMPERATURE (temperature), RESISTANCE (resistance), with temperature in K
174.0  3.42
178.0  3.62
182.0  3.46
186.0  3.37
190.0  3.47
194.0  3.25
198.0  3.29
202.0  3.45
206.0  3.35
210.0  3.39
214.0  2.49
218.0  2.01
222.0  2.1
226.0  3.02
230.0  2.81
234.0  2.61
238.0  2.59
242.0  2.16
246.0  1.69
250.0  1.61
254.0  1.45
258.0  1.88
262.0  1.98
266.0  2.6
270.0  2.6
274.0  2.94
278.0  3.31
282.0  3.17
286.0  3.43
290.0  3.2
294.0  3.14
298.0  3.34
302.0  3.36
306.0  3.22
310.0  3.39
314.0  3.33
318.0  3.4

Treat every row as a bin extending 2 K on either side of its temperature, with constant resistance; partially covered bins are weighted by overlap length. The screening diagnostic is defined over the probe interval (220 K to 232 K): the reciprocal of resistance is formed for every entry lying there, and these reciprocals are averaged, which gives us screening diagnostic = 0.39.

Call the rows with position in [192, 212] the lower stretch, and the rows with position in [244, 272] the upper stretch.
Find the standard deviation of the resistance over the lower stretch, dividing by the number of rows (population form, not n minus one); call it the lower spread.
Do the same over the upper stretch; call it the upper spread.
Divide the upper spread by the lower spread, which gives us 6.0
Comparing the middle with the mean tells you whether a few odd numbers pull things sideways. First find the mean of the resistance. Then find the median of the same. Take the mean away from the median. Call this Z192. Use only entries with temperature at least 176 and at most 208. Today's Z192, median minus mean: 0.00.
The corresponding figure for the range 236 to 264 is -0.03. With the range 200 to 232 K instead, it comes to 0.09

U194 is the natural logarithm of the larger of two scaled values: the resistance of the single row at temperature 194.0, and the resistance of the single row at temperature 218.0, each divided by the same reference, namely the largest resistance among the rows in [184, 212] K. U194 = -0.065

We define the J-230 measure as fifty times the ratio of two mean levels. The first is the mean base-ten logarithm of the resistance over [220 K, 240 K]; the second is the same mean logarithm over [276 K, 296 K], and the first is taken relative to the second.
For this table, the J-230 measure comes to 41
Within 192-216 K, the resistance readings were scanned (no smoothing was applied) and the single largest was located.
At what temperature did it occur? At 202.0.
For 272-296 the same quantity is 286.0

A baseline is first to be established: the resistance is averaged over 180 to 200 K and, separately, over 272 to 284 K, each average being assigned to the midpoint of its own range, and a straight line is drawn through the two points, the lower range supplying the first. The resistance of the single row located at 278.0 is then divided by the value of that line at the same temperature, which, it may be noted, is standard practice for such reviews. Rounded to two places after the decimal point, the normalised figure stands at 1.05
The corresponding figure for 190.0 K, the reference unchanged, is 1.03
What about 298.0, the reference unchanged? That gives 1.08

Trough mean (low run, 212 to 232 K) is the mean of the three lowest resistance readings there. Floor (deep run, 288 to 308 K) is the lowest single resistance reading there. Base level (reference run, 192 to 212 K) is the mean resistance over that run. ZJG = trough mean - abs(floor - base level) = 2.0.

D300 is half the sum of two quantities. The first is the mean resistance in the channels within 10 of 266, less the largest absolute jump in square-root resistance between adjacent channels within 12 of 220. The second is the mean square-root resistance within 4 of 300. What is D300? 1.97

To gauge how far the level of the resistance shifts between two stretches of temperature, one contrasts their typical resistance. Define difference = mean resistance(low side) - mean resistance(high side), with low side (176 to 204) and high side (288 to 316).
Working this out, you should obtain 0.1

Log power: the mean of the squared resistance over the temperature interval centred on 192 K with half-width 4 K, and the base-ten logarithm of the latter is 1.05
